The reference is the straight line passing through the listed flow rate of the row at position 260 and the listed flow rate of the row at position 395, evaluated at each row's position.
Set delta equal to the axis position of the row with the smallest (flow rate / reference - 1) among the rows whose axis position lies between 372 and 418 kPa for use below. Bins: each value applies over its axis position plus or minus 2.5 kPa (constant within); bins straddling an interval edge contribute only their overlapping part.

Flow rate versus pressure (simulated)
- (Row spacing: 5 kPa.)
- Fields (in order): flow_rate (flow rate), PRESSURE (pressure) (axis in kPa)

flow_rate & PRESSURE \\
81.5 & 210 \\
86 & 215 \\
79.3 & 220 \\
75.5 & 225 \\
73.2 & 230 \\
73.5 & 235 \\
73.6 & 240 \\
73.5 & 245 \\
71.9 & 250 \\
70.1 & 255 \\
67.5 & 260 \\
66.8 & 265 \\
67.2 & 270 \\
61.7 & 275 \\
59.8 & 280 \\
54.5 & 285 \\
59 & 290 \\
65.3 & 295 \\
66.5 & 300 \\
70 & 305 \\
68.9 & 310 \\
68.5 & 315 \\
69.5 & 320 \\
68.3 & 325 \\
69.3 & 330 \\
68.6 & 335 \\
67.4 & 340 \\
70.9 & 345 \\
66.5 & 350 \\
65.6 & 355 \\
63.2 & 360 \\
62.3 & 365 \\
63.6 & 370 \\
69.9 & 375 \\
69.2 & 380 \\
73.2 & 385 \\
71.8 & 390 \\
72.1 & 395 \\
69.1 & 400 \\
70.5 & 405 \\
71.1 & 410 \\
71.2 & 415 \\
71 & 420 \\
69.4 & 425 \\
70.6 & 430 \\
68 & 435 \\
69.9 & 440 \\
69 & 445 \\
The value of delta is 400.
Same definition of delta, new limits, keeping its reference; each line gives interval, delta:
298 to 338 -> 300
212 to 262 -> 260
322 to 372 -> 365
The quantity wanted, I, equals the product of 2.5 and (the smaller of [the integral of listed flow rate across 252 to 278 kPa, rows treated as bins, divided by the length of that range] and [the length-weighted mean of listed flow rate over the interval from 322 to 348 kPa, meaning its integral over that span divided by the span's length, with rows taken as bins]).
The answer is 167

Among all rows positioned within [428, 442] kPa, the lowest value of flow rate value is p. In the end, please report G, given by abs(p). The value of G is 68.0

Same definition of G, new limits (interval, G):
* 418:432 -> 69.4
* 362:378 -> 62.3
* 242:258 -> 70.1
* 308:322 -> 68.5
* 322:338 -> 68.3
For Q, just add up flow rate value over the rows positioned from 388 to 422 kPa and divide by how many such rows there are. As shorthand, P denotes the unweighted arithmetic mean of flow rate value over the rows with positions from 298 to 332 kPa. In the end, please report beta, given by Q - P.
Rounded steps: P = 68.7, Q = 71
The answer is 2.3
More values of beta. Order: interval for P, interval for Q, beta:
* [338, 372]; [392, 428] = 5.0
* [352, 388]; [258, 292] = -4.4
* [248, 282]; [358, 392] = 1.2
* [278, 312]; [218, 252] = 10.9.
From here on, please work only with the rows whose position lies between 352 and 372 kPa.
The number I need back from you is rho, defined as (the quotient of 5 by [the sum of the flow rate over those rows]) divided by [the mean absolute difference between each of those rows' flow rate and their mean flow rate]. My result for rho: 0.020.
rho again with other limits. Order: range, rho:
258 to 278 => 0.009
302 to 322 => 0.034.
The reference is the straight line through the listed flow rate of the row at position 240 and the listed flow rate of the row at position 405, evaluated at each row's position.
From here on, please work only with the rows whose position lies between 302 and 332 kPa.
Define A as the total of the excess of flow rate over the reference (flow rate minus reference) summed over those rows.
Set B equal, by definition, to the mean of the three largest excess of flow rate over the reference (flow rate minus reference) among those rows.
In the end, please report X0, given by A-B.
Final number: -16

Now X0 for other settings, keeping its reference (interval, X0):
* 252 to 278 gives -27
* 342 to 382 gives -38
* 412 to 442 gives -1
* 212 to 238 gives 12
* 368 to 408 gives -9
